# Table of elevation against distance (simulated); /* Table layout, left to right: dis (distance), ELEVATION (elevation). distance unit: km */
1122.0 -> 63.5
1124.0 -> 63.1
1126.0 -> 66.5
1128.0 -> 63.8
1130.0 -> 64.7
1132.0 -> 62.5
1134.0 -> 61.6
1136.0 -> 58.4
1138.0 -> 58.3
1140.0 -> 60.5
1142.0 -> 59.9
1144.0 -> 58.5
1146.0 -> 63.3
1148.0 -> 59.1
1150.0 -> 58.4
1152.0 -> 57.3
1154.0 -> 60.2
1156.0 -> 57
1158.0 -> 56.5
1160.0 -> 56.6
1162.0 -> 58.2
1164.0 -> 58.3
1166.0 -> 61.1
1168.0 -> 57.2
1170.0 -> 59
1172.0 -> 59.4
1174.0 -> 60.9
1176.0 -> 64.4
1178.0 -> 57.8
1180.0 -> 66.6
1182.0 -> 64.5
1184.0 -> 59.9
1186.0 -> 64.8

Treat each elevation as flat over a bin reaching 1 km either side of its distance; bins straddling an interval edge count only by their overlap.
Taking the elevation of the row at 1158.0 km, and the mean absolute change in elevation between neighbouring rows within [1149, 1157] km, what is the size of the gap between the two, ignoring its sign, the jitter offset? 54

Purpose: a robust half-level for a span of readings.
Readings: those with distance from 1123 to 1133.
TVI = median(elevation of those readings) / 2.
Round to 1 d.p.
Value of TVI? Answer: 31.9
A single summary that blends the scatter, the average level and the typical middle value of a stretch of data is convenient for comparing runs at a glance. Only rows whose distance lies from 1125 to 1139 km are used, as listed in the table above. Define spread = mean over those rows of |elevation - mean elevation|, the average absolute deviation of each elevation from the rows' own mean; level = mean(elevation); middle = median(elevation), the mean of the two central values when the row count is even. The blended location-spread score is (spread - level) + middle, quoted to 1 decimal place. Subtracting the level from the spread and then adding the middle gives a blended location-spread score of 2.7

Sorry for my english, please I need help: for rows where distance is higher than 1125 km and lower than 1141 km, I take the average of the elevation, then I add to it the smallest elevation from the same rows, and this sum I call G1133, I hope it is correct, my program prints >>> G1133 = 120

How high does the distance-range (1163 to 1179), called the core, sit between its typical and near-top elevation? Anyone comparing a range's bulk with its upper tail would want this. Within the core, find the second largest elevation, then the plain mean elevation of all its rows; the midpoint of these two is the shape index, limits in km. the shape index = 60.4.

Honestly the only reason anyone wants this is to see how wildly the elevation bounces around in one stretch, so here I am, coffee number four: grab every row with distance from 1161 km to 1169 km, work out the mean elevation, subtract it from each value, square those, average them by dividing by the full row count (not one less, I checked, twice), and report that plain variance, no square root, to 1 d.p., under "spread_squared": 2.1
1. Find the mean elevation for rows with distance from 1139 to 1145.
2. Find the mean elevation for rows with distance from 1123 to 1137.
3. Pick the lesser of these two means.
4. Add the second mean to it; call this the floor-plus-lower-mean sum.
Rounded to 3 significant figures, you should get 123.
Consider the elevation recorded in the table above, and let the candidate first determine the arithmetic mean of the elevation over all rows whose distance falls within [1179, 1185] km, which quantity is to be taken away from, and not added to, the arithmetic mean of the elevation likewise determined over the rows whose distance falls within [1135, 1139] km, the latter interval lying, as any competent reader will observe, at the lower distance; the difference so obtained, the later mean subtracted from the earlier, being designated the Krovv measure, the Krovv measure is -5.3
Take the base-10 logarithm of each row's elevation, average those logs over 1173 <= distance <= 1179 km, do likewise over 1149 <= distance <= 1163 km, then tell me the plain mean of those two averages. 1.77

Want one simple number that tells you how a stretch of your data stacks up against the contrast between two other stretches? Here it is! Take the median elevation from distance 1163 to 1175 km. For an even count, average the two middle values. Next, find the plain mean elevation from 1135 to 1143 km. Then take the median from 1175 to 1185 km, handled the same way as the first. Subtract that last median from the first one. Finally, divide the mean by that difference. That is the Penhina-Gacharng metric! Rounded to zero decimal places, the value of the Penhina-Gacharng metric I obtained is -11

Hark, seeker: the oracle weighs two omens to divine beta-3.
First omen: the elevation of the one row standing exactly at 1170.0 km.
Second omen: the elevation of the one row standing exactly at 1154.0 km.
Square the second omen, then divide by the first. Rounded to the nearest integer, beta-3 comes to 61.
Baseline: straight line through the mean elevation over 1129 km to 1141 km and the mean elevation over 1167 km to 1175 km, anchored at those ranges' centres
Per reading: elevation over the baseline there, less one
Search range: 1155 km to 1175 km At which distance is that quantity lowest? 1158.0 km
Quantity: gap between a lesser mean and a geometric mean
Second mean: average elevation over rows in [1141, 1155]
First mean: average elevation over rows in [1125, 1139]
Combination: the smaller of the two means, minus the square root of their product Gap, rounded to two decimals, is -1.35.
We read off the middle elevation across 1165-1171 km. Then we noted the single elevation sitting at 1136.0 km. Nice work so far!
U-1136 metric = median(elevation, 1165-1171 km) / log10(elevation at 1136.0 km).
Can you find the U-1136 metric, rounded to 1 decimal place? 33.4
